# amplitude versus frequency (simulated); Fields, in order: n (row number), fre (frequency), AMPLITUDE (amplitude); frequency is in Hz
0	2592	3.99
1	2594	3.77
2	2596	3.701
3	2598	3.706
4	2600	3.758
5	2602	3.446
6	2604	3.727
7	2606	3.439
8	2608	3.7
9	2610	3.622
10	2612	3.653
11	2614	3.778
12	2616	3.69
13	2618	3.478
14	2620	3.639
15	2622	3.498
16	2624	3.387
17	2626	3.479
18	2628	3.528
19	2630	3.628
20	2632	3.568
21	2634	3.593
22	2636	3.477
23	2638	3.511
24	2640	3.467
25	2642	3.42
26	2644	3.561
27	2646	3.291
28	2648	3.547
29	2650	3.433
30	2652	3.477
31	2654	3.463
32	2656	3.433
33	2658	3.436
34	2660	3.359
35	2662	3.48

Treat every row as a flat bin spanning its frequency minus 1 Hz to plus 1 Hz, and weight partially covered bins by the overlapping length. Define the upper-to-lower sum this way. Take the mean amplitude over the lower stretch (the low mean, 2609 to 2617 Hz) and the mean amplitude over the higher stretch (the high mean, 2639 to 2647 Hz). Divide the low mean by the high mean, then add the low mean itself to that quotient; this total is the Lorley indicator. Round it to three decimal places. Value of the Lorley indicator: 4.759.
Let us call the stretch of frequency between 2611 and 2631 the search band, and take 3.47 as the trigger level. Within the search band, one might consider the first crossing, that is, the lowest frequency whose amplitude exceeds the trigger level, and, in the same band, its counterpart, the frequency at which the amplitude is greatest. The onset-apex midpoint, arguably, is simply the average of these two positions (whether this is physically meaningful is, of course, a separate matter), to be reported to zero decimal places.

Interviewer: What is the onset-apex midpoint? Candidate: 2613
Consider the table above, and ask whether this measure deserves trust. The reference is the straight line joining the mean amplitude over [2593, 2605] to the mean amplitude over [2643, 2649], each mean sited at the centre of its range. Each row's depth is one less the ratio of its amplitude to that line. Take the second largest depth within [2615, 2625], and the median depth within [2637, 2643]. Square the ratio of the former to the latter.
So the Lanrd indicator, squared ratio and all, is 18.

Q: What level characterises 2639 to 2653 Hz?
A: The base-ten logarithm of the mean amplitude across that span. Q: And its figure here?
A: 0.539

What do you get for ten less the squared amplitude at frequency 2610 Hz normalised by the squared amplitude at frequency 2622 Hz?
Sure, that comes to 8.93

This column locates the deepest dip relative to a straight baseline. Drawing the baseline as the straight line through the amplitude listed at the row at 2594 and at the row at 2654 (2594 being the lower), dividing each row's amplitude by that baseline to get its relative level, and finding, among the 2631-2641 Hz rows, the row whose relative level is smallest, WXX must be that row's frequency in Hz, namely 2636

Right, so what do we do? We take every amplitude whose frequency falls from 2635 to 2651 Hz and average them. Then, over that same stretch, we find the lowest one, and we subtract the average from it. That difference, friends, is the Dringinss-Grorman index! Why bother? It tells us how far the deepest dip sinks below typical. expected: -0.172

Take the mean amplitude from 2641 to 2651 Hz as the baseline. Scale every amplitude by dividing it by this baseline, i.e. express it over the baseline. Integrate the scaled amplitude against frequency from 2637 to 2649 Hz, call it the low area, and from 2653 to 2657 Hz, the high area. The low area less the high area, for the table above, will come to 8.1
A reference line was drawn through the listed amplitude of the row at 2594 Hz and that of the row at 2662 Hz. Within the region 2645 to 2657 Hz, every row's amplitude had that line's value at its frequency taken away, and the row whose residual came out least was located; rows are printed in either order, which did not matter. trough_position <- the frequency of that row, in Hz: 2646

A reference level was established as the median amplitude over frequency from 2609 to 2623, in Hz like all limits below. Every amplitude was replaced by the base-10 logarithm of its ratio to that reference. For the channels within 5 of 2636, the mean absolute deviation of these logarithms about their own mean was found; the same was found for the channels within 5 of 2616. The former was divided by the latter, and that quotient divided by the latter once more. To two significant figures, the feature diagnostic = 77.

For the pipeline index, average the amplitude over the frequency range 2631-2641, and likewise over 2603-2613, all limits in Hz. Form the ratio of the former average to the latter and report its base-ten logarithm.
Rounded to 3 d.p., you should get -0.013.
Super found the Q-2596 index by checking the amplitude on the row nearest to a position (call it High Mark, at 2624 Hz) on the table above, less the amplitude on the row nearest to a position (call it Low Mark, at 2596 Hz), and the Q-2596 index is -0.31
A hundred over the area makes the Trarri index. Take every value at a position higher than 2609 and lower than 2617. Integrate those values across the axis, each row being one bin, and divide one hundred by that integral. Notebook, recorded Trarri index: 3.39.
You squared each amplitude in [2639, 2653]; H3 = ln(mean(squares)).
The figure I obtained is 2.48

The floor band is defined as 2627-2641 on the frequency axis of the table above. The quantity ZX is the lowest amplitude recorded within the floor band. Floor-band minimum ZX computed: 3.467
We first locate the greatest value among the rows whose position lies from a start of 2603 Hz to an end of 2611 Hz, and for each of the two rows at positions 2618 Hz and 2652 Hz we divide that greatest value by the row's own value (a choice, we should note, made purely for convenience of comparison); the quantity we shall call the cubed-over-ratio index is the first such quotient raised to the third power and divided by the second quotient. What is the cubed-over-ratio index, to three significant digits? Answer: 1.15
